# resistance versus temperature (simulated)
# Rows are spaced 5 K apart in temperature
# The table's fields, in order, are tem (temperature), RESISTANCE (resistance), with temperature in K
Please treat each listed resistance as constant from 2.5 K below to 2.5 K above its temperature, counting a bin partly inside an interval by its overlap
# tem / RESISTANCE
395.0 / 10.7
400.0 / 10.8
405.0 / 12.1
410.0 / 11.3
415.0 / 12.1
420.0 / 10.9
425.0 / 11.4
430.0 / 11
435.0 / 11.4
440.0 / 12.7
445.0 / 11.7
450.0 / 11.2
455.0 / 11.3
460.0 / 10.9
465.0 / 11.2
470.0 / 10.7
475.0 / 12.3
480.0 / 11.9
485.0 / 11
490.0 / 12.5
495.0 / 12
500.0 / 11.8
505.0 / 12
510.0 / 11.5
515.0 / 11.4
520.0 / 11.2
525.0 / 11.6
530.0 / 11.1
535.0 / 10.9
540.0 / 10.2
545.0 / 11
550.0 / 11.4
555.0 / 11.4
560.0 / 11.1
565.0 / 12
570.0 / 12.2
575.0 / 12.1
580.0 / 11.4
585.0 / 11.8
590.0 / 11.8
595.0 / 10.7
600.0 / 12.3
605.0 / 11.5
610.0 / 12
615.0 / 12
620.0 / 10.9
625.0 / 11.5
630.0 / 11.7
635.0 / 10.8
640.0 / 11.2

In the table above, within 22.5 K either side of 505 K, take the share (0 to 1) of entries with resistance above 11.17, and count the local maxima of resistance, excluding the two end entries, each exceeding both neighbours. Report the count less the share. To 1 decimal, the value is 1.1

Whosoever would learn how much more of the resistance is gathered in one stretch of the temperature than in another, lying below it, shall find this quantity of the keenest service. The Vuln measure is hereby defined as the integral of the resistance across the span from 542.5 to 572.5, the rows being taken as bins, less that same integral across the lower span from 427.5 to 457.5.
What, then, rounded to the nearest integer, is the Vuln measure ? -1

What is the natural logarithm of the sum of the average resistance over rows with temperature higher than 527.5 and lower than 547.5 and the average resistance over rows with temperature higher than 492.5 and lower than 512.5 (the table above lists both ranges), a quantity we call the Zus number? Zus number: 3.12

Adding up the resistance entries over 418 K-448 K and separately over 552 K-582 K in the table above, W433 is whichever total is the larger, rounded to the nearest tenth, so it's 70.2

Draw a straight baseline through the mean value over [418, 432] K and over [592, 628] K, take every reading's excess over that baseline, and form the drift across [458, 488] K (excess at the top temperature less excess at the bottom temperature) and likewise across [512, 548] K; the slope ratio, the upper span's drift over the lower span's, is -12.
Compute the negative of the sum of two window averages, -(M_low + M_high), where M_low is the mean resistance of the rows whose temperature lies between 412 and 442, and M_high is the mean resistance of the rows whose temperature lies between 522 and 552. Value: -22.6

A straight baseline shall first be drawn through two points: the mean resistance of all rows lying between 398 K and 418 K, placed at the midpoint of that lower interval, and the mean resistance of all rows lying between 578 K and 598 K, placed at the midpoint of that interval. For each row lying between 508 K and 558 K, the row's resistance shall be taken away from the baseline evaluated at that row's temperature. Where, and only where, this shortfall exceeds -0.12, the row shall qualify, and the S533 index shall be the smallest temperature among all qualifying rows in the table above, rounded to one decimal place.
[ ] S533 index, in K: 510.0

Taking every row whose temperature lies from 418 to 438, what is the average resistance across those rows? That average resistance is 11.2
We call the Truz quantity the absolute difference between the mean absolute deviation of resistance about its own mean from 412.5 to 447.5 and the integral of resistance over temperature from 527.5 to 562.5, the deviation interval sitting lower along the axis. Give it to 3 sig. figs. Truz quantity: 385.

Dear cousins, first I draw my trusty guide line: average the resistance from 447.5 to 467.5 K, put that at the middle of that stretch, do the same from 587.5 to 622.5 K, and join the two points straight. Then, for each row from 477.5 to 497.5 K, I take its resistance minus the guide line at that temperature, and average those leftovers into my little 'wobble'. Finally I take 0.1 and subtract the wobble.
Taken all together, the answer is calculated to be -0.51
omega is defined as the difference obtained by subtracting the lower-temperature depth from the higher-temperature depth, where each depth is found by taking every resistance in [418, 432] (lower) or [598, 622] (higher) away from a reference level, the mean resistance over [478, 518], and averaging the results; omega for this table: -0.64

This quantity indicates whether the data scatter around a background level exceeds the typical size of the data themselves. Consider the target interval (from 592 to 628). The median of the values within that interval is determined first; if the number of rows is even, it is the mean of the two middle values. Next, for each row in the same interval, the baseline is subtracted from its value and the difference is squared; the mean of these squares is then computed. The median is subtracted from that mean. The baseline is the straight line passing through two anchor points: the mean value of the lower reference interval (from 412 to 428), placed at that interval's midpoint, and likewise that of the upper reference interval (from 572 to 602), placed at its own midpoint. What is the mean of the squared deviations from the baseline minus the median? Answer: -11.2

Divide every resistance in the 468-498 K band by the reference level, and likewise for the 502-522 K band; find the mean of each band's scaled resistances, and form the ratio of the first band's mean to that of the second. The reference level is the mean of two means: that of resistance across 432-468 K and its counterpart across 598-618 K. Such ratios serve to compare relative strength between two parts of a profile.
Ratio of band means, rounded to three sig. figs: 1.02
